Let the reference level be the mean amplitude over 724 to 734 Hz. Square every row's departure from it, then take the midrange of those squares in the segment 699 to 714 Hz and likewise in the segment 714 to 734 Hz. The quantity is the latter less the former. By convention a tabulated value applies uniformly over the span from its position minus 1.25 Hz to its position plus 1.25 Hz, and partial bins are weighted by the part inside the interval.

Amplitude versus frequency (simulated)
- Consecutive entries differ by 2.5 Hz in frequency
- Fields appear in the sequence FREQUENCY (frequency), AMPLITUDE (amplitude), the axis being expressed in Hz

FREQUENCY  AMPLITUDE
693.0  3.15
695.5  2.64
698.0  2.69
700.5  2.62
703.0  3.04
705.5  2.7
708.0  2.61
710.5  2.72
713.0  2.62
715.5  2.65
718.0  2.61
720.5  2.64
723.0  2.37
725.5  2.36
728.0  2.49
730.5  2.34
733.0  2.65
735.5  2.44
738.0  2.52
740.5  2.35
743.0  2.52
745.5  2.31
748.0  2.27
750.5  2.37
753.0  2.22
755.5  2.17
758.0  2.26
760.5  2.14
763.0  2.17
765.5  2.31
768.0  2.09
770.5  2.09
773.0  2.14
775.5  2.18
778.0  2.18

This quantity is -0.16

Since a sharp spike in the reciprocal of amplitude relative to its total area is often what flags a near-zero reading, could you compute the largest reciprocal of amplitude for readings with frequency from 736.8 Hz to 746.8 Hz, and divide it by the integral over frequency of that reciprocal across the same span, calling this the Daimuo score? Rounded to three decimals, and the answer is 0.105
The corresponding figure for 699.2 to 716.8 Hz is 0.059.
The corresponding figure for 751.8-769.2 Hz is 0.060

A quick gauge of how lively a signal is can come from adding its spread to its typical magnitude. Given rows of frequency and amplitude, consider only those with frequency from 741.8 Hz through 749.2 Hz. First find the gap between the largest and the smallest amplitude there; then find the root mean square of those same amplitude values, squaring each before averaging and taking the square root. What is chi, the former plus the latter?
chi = 2.62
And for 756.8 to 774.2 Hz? 2.39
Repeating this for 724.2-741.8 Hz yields 2.76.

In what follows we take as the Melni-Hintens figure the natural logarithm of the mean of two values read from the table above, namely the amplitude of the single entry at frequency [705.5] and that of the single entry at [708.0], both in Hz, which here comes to 0.976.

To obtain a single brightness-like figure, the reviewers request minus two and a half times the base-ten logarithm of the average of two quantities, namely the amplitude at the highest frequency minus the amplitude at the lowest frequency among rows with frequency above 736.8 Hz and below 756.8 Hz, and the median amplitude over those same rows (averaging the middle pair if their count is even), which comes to 0.0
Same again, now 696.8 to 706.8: -0.3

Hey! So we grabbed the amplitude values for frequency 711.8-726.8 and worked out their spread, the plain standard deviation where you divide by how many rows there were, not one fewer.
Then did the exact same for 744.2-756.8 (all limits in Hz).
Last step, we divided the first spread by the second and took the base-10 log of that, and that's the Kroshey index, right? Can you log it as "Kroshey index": 0.3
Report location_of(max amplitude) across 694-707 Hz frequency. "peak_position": 703.0 Hz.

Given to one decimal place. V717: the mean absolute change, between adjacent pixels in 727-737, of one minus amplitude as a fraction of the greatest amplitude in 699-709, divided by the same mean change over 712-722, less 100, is -93.3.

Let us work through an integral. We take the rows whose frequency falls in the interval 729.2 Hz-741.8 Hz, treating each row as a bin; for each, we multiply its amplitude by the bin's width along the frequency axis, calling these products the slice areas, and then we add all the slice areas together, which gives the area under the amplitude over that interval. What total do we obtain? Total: 31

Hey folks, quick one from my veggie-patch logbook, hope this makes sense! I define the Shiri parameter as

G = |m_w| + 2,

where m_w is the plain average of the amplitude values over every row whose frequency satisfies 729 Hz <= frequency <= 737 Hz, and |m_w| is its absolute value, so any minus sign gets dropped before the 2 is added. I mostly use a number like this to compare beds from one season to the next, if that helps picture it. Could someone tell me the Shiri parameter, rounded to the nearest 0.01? 4.48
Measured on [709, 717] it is 4.66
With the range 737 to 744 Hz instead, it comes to 4.46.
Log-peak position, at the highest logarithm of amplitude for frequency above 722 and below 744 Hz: 733.0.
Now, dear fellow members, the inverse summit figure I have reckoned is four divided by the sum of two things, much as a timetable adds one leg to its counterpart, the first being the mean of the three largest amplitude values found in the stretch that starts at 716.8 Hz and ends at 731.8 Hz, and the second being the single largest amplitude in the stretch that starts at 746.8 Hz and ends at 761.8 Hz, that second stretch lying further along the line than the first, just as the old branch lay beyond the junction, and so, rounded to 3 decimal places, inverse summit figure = 0.808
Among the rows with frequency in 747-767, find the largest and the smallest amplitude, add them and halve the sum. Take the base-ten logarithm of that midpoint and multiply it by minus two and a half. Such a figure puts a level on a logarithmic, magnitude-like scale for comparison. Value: -0.88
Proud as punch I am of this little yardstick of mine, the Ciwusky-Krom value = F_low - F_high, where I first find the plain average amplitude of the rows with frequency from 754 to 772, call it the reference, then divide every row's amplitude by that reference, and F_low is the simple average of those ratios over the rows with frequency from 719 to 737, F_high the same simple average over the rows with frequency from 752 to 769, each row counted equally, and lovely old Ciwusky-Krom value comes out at 0.13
